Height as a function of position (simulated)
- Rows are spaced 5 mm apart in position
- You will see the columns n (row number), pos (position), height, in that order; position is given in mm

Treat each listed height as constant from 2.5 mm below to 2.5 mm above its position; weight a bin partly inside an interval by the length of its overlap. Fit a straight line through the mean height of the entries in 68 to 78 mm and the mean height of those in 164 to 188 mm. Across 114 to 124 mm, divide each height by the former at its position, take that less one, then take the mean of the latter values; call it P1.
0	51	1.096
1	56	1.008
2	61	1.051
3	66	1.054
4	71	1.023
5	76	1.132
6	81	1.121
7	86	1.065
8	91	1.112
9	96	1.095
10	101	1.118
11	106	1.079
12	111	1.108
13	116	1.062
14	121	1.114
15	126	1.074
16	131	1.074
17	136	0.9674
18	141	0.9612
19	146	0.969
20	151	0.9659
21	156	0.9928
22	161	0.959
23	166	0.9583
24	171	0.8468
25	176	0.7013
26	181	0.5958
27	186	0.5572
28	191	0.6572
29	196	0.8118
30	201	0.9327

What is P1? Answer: 0.18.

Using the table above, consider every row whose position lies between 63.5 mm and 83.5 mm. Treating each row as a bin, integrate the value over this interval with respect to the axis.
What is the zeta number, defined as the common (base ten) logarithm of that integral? 1.34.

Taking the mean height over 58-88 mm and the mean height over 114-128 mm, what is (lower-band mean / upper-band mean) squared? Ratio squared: 1.0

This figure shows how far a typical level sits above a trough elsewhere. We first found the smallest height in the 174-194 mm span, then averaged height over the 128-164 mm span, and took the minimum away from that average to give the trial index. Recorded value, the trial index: 0.43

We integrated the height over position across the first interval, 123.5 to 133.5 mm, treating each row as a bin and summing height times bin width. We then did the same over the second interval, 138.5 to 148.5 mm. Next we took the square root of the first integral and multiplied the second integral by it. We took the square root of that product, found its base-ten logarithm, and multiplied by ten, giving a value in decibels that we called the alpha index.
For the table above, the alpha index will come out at 7.50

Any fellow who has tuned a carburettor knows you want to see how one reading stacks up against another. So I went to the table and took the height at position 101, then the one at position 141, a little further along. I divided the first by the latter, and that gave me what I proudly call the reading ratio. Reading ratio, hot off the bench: 1.16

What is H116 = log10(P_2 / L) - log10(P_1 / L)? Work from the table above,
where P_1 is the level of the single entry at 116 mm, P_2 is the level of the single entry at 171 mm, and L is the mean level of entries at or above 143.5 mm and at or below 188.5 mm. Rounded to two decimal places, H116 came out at -0.10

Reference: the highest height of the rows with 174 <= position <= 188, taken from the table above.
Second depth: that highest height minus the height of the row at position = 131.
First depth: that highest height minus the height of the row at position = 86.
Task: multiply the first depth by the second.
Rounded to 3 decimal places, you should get 0.136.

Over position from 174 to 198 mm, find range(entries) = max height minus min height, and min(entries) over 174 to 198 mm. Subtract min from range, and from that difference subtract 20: -20.3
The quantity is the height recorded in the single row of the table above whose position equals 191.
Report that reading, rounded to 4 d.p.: 0.6572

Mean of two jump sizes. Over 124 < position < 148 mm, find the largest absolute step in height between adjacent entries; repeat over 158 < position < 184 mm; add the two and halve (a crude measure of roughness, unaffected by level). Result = 0.13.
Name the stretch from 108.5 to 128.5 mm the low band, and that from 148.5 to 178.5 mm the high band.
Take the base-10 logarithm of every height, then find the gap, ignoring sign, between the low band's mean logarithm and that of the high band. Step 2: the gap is 0.084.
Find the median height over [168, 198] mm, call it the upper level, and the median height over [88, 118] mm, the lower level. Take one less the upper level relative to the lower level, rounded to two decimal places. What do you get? 0.38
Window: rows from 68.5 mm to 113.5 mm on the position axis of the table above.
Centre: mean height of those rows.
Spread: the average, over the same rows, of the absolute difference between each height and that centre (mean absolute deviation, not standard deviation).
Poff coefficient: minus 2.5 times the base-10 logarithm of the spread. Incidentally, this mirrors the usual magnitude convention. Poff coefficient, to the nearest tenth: 4.0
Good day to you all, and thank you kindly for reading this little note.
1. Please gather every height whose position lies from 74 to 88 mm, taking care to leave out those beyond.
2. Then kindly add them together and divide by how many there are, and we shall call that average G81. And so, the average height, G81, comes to 1.11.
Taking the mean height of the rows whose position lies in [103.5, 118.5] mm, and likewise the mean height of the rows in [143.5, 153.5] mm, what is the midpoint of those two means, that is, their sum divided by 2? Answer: 1.03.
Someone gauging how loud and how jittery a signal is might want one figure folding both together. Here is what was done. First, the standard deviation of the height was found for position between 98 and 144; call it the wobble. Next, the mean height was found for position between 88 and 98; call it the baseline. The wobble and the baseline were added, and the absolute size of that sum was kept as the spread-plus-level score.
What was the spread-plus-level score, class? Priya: 1.16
